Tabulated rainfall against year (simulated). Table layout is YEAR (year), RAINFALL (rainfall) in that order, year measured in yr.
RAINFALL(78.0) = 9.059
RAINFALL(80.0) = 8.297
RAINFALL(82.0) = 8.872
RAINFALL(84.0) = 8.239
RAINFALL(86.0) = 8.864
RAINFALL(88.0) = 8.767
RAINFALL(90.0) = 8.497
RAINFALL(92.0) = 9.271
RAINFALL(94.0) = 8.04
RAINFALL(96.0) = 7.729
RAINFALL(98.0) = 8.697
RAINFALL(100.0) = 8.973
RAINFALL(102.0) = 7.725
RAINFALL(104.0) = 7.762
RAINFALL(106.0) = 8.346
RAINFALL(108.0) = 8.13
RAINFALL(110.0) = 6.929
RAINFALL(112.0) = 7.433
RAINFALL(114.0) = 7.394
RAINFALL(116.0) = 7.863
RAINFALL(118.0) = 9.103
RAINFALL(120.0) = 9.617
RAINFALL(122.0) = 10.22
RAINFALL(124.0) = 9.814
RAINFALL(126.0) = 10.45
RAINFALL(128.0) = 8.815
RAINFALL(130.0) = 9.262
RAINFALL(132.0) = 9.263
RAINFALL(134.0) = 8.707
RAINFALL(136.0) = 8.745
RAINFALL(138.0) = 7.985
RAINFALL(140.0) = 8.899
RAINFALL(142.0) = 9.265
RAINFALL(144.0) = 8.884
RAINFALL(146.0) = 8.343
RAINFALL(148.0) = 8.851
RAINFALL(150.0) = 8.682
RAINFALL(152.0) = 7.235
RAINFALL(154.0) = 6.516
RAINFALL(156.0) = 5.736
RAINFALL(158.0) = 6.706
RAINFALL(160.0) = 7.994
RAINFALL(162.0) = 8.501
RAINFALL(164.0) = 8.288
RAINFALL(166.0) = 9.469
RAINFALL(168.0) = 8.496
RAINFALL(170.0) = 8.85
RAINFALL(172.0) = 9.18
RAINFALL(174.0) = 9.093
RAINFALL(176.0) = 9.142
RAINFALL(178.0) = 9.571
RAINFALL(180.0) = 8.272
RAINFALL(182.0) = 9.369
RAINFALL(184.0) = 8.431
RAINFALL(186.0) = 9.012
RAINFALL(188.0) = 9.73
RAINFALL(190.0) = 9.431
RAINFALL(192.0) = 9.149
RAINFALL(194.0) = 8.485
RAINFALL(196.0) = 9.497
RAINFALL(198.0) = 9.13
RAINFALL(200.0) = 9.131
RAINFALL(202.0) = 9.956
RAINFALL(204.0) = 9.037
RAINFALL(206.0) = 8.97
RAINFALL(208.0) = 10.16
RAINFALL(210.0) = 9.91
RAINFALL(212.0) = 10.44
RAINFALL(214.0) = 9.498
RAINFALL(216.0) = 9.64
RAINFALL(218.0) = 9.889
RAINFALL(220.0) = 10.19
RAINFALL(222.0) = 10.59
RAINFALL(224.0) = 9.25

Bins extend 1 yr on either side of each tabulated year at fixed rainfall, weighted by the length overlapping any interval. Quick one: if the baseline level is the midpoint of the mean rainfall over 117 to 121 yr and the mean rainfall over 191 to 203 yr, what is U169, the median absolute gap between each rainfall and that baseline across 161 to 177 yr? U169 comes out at 0.32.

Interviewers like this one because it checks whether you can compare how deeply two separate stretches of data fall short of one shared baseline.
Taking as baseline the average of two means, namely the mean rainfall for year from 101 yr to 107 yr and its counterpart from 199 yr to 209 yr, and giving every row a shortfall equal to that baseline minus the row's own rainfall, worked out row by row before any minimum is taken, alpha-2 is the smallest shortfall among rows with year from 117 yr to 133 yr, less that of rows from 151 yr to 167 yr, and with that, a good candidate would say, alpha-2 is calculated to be -1.0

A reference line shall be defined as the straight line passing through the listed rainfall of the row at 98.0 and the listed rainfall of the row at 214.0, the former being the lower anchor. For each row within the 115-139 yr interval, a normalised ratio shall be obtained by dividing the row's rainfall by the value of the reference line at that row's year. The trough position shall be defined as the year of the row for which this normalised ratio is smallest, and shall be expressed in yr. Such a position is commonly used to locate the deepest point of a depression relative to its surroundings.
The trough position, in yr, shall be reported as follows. 138.0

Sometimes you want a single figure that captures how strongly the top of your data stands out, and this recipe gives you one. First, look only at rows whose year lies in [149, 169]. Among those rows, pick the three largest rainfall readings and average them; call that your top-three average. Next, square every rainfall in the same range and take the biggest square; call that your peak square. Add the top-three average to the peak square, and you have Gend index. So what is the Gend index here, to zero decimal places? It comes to 99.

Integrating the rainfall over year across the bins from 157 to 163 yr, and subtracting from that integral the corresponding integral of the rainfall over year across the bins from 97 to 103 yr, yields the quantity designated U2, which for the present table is -4.4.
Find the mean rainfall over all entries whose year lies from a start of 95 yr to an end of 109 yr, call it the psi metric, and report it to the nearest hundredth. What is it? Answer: 8.19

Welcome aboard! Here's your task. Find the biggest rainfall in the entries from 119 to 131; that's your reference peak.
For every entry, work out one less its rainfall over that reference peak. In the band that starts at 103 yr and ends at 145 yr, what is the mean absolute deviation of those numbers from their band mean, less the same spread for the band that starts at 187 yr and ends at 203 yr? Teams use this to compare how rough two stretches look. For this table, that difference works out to 0.039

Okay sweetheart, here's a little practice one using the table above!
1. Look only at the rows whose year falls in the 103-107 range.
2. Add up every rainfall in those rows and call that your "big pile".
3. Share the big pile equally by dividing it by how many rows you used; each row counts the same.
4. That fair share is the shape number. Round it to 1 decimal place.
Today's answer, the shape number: 8.1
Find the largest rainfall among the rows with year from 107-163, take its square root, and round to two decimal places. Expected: 3.23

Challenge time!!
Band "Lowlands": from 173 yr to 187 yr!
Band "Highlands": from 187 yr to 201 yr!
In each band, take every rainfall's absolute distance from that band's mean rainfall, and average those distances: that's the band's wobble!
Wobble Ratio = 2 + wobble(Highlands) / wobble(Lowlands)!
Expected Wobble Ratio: 2.78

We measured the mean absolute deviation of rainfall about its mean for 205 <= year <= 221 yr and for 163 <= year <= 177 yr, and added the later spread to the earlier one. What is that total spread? 0.68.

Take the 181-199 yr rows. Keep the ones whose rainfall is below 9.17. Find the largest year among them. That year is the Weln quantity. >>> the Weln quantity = 198.0 yr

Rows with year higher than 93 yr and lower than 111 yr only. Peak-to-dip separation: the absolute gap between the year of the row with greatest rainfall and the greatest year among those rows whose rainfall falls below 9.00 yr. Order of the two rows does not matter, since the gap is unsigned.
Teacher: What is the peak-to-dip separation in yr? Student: 10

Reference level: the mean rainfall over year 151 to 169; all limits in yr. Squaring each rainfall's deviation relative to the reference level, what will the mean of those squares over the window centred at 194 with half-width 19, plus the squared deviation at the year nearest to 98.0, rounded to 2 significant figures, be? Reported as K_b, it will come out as 4.1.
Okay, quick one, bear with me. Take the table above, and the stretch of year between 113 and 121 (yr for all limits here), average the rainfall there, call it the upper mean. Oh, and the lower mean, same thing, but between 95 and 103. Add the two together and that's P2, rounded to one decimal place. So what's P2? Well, 16.8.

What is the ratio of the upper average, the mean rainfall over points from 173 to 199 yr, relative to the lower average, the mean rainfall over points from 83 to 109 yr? 1.09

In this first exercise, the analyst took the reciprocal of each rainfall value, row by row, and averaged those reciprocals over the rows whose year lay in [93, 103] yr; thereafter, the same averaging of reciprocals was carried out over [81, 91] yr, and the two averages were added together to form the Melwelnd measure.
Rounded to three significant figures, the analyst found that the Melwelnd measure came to 0.238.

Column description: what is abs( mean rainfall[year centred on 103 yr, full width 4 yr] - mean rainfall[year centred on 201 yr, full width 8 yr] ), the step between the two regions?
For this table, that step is 1.6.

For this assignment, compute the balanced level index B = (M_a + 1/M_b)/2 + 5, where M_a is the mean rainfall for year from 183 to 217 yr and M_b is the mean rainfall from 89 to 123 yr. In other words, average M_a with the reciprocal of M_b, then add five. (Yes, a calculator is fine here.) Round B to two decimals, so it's 9.75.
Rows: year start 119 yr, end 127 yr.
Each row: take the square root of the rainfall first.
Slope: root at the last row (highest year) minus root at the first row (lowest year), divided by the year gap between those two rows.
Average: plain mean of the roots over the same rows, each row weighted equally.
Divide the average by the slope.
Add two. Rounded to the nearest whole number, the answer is 146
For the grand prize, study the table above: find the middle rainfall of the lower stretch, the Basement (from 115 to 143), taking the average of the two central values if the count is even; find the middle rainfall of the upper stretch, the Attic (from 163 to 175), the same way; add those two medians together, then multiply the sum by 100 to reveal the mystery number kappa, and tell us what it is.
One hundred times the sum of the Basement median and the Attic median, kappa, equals 1815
